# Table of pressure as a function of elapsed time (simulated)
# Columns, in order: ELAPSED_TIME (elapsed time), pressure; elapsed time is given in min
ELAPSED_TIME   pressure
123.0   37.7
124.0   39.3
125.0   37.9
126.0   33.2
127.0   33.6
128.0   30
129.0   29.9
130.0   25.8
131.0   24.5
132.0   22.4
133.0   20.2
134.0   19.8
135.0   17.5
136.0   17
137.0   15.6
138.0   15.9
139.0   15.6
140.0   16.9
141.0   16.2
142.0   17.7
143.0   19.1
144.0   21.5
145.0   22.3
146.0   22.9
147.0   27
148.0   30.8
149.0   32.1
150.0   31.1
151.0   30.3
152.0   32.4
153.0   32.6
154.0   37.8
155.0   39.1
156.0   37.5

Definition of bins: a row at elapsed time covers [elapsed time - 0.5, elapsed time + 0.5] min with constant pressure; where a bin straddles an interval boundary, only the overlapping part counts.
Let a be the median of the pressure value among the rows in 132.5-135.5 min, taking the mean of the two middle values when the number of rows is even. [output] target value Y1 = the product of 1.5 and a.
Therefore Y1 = 30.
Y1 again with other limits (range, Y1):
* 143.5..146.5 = 33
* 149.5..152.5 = 47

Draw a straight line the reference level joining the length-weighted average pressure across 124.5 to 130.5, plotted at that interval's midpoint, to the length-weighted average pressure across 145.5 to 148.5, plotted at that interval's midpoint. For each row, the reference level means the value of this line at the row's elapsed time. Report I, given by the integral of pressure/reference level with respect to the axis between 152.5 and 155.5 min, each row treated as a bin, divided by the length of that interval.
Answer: 1.5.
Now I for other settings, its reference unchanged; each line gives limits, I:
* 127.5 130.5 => 0.9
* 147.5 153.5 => 1.2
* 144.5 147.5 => 0.9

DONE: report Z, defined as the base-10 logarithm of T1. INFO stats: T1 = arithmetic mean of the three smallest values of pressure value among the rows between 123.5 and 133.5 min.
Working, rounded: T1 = 22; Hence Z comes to 1.35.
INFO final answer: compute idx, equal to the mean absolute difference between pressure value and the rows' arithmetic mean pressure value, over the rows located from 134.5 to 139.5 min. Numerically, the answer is 0.7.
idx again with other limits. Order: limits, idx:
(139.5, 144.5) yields 1.6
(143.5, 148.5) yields 3.2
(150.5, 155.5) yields 3.2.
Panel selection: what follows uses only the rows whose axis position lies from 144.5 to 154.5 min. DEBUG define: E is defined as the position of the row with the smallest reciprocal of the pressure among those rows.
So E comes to 154.0 min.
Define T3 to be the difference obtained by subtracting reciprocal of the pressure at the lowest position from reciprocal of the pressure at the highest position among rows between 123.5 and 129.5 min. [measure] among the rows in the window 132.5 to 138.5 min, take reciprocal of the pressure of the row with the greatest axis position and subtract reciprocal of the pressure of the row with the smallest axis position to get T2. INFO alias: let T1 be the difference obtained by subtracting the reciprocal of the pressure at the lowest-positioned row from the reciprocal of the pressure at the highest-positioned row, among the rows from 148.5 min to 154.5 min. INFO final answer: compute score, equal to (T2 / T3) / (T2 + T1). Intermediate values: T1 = -0.005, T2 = 0.013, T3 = 0.008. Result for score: 193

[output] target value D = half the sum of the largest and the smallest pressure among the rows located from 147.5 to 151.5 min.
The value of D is 31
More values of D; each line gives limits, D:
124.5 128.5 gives 34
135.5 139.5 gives 16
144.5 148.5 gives 27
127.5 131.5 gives 27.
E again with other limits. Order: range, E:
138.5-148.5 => 148.0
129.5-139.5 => 130.0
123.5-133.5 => 124.0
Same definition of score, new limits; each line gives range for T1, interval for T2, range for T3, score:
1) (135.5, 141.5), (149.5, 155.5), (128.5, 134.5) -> 105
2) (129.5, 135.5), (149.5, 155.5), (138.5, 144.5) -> 32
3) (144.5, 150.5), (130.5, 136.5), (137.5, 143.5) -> -321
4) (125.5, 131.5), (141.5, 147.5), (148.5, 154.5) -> -473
